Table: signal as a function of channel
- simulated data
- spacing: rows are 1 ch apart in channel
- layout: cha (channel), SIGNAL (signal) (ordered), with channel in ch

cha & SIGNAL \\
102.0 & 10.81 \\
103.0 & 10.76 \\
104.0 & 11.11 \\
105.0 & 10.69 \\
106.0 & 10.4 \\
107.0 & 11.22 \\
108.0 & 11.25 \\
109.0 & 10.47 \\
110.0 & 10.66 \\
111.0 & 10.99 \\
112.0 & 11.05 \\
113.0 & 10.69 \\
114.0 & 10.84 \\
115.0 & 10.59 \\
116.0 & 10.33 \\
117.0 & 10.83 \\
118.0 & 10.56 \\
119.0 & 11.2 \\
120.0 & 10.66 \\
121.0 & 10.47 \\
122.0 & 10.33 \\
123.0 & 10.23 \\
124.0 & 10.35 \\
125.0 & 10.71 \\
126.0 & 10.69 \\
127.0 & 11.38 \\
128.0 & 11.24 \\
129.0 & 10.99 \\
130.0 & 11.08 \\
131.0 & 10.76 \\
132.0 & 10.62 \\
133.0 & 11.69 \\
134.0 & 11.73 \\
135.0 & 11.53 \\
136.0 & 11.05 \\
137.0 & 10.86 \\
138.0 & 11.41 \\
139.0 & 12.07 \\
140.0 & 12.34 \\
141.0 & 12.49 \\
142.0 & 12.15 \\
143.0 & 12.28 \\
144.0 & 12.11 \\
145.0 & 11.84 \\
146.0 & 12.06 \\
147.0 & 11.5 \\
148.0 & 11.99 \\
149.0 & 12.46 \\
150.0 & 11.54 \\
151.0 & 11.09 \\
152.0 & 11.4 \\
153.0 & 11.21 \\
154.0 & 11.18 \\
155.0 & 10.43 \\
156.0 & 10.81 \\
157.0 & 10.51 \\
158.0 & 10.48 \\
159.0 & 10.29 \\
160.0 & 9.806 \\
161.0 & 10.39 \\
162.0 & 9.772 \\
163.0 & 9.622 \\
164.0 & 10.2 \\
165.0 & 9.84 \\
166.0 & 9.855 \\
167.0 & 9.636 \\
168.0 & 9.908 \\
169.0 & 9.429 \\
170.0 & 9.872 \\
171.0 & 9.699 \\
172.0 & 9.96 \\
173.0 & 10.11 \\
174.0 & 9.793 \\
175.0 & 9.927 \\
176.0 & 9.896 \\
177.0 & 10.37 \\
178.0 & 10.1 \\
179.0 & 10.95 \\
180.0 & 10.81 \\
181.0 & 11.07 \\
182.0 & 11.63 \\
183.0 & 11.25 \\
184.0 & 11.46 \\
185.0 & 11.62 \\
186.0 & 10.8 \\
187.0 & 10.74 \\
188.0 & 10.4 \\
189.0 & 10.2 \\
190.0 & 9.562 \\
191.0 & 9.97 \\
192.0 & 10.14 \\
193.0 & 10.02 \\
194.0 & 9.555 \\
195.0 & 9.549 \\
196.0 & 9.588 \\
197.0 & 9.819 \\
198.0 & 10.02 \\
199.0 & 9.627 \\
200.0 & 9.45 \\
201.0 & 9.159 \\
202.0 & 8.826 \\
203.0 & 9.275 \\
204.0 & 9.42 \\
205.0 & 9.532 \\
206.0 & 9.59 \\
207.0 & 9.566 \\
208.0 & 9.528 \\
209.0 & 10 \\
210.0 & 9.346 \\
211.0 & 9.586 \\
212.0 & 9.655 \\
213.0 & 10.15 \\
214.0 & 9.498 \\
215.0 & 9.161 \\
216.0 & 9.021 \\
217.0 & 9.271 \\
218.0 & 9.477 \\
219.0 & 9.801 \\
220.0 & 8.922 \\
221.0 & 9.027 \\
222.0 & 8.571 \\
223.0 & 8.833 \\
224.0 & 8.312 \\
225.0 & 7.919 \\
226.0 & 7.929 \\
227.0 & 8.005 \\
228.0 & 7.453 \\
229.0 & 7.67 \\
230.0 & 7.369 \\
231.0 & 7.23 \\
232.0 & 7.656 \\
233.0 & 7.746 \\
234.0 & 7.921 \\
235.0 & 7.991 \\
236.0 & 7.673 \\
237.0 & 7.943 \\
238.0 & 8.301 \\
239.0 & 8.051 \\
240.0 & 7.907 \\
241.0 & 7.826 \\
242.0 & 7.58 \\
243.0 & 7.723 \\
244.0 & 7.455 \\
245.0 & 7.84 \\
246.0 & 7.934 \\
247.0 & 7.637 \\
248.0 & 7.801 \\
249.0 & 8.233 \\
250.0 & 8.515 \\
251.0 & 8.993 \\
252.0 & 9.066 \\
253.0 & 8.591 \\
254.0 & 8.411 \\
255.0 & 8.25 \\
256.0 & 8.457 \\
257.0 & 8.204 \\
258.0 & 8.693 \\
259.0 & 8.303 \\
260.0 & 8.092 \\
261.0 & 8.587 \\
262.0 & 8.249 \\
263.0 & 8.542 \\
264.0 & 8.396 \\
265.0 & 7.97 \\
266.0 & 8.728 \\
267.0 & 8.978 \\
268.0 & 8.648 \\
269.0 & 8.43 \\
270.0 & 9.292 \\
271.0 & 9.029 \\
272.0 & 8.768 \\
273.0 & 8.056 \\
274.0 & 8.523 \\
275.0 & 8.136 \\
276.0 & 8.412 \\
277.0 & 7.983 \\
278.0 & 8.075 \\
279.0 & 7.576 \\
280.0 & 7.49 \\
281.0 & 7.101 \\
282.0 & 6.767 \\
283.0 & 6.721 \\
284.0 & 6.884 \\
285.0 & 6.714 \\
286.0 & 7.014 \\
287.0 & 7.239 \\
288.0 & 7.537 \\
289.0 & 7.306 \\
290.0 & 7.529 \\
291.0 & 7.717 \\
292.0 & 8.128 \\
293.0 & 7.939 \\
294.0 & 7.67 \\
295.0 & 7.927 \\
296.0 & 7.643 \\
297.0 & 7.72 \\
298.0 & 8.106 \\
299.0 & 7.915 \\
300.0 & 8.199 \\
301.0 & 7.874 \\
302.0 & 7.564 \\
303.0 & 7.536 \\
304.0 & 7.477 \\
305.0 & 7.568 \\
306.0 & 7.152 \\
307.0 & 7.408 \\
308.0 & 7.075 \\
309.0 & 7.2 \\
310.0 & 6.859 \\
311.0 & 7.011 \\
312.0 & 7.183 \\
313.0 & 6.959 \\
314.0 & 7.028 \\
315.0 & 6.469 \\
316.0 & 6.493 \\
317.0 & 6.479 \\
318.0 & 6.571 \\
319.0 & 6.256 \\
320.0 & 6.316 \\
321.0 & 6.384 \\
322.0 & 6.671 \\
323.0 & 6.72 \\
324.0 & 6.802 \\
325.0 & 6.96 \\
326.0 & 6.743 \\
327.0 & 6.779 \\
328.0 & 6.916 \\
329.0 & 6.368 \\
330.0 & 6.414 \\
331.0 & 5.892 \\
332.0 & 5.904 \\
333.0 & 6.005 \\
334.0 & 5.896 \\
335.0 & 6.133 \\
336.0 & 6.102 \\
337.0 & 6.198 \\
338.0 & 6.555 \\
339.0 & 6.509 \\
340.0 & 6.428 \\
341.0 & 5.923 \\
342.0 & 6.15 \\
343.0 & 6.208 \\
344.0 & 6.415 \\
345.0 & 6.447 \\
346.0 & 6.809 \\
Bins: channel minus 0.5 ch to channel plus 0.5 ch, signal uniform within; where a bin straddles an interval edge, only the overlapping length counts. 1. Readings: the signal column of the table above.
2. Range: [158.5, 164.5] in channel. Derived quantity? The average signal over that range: 10.0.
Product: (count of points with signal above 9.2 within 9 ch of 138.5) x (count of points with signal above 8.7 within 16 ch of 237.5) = 54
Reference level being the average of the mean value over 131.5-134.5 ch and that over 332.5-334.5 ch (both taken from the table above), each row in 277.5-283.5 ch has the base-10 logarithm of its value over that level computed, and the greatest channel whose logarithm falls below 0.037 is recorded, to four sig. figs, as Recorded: 283.0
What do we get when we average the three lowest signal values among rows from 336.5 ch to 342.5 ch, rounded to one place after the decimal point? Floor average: 6.1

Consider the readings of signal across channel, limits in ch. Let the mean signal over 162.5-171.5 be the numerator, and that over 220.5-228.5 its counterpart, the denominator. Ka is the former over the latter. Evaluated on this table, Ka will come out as 1.19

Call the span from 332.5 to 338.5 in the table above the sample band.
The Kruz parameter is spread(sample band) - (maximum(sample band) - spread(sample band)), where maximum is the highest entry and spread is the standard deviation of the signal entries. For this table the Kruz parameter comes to -6.1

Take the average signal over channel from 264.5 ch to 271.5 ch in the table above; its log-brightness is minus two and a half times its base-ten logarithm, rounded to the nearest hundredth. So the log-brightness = -2.35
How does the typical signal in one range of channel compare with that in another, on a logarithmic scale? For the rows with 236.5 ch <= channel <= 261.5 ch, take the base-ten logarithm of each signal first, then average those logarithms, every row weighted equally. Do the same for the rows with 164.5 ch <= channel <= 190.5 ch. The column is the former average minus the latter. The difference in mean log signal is -0.102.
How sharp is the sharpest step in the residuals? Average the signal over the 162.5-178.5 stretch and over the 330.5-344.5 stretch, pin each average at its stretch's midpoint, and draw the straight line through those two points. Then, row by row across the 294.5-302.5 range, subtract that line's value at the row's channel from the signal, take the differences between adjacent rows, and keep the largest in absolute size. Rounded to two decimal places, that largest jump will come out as 0.41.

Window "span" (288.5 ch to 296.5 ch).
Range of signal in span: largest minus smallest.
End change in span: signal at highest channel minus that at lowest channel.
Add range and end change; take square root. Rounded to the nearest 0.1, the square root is 1.1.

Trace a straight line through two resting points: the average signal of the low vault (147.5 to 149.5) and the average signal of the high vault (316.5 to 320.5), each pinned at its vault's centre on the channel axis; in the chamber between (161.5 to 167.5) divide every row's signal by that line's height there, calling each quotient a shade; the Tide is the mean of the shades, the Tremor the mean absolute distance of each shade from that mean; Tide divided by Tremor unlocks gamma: 62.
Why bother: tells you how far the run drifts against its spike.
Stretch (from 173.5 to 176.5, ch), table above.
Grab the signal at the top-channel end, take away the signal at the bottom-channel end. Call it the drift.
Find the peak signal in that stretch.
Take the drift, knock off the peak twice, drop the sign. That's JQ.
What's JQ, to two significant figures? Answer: 20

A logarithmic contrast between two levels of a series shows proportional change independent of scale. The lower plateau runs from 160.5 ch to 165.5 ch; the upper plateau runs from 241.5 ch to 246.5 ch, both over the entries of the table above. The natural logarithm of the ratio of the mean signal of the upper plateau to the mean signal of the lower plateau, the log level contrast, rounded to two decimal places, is -0.26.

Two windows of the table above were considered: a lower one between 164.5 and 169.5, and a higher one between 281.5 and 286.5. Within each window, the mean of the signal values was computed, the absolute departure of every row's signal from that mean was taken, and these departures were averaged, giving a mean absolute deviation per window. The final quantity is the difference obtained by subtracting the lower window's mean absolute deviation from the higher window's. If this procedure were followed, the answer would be -0.06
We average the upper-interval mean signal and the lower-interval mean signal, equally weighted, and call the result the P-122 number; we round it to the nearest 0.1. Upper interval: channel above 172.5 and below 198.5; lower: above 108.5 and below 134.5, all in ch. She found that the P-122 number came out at 10.6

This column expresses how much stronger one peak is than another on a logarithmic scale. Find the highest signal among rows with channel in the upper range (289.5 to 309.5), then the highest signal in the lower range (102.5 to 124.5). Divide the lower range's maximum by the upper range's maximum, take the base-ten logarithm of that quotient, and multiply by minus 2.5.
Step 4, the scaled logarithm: -0.34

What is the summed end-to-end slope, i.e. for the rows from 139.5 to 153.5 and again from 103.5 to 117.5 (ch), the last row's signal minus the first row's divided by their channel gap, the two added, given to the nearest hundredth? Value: -0.11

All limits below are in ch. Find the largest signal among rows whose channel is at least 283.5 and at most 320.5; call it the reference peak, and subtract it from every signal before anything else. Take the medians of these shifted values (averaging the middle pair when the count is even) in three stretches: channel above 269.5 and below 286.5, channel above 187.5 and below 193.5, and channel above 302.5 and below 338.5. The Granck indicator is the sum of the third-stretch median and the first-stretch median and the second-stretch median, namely 0.2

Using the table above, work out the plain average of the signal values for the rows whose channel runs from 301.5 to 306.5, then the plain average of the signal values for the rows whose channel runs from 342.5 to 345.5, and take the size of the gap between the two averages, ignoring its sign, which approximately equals 1.10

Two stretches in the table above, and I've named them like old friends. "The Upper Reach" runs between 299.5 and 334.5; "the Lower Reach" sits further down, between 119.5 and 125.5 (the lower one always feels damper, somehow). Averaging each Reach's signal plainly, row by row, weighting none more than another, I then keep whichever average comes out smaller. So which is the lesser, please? 6.8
